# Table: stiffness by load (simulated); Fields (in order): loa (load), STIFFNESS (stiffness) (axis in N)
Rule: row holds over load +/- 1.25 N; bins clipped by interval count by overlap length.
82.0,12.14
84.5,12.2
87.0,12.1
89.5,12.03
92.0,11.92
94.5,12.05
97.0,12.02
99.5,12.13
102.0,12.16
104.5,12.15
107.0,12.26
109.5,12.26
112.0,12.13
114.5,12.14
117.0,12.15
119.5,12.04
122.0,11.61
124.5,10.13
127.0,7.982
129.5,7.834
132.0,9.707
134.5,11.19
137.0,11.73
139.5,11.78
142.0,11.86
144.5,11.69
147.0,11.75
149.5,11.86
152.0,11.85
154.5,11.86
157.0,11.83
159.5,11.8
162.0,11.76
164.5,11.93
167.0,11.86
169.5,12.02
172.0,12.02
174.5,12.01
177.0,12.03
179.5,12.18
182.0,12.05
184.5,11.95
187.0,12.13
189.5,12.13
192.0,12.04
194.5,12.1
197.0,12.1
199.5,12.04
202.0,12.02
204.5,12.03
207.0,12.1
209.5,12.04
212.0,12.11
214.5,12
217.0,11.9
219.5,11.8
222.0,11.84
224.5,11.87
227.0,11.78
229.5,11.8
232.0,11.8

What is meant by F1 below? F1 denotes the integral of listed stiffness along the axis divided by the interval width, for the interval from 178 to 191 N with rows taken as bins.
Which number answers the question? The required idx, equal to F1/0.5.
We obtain 24.2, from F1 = 12.1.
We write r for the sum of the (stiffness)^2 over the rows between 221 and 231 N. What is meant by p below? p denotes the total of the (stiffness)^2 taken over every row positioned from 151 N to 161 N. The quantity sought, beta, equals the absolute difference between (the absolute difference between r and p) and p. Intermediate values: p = 560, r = 559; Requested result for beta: 559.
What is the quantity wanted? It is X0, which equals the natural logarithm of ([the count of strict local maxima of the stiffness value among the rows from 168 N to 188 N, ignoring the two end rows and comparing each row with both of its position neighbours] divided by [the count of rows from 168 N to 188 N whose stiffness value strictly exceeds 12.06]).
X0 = -0.7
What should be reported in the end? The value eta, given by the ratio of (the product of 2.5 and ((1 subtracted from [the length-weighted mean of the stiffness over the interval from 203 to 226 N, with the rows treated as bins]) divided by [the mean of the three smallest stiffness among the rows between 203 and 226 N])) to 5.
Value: 0.463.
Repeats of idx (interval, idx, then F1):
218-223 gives 23.6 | 11.8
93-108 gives 24.2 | 12.1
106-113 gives 24.4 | 12.2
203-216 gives 24.1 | 12.1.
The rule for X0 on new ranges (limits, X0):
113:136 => -0.7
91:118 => -1.4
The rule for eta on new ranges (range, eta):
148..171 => 0.460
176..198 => 0.461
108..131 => 0.574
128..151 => 0.523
